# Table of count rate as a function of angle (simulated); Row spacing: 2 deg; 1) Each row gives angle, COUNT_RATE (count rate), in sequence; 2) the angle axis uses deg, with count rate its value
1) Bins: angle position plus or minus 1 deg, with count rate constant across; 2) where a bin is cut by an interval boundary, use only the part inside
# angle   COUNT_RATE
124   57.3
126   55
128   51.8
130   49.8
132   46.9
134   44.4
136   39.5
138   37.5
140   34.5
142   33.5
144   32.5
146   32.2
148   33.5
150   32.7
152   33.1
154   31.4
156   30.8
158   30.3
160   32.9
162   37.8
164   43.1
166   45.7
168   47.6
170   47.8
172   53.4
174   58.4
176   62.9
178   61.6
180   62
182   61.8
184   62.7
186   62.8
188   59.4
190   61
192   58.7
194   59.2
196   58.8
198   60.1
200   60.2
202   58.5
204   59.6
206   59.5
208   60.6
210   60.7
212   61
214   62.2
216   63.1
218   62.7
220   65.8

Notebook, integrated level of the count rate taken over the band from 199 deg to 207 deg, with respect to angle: 476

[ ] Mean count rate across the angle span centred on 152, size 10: 32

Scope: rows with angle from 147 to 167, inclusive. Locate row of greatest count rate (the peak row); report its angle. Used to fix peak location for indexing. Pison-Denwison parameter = 166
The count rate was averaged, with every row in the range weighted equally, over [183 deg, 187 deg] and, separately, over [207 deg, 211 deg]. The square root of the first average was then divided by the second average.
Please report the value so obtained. 0.131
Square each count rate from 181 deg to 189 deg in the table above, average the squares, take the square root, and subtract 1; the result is 61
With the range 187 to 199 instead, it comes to 59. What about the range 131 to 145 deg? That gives 38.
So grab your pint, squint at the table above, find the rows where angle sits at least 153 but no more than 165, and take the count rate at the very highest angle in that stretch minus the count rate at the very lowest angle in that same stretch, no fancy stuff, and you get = 12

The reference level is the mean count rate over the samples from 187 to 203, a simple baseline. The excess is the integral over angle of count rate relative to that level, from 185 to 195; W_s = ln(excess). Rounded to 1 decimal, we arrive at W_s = 2.0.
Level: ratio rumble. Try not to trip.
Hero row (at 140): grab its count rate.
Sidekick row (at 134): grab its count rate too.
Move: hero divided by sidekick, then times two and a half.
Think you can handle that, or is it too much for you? 1.94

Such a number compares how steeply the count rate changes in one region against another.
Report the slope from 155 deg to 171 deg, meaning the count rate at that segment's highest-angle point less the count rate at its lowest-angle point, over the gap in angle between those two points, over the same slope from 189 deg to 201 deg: -15.2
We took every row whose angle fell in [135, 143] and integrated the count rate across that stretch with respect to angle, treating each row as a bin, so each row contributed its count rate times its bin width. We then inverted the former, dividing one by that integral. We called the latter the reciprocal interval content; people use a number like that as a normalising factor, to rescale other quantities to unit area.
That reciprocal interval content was 0.0034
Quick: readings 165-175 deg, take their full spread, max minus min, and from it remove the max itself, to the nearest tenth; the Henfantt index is -45.7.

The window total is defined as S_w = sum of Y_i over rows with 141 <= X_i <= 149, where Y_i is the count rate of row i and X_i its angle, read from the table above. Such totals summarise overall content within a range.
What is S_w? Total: 132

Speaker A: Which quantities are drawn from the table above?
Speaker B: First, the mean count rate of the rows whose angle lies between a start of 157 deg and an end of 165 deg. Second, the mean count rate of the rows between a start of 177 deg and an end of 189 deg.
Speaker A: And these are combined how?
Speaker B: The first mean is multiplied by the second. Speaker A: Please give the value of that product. 2223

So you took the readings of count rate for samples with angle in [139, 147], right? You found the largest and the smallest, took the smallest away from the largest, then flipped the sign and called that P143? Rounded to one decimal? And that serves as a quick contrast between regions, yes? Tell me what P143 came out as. -2.3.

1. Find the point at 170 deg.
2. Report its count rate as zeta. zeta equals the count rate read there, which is 47.8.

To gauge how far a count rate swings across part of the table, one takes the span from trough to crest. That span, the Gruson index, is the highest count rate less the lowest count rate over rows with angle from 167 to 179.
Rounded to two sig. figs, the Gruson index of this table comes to 15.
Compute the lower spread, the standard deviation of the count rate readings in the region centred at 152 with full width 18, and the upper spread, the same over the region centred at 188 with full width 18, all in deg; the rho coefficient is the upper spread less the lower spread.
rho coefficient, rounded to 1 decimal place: 0.6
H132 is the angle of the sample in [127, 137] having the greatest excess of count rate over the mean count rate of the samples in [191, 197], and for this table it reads 128 deg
